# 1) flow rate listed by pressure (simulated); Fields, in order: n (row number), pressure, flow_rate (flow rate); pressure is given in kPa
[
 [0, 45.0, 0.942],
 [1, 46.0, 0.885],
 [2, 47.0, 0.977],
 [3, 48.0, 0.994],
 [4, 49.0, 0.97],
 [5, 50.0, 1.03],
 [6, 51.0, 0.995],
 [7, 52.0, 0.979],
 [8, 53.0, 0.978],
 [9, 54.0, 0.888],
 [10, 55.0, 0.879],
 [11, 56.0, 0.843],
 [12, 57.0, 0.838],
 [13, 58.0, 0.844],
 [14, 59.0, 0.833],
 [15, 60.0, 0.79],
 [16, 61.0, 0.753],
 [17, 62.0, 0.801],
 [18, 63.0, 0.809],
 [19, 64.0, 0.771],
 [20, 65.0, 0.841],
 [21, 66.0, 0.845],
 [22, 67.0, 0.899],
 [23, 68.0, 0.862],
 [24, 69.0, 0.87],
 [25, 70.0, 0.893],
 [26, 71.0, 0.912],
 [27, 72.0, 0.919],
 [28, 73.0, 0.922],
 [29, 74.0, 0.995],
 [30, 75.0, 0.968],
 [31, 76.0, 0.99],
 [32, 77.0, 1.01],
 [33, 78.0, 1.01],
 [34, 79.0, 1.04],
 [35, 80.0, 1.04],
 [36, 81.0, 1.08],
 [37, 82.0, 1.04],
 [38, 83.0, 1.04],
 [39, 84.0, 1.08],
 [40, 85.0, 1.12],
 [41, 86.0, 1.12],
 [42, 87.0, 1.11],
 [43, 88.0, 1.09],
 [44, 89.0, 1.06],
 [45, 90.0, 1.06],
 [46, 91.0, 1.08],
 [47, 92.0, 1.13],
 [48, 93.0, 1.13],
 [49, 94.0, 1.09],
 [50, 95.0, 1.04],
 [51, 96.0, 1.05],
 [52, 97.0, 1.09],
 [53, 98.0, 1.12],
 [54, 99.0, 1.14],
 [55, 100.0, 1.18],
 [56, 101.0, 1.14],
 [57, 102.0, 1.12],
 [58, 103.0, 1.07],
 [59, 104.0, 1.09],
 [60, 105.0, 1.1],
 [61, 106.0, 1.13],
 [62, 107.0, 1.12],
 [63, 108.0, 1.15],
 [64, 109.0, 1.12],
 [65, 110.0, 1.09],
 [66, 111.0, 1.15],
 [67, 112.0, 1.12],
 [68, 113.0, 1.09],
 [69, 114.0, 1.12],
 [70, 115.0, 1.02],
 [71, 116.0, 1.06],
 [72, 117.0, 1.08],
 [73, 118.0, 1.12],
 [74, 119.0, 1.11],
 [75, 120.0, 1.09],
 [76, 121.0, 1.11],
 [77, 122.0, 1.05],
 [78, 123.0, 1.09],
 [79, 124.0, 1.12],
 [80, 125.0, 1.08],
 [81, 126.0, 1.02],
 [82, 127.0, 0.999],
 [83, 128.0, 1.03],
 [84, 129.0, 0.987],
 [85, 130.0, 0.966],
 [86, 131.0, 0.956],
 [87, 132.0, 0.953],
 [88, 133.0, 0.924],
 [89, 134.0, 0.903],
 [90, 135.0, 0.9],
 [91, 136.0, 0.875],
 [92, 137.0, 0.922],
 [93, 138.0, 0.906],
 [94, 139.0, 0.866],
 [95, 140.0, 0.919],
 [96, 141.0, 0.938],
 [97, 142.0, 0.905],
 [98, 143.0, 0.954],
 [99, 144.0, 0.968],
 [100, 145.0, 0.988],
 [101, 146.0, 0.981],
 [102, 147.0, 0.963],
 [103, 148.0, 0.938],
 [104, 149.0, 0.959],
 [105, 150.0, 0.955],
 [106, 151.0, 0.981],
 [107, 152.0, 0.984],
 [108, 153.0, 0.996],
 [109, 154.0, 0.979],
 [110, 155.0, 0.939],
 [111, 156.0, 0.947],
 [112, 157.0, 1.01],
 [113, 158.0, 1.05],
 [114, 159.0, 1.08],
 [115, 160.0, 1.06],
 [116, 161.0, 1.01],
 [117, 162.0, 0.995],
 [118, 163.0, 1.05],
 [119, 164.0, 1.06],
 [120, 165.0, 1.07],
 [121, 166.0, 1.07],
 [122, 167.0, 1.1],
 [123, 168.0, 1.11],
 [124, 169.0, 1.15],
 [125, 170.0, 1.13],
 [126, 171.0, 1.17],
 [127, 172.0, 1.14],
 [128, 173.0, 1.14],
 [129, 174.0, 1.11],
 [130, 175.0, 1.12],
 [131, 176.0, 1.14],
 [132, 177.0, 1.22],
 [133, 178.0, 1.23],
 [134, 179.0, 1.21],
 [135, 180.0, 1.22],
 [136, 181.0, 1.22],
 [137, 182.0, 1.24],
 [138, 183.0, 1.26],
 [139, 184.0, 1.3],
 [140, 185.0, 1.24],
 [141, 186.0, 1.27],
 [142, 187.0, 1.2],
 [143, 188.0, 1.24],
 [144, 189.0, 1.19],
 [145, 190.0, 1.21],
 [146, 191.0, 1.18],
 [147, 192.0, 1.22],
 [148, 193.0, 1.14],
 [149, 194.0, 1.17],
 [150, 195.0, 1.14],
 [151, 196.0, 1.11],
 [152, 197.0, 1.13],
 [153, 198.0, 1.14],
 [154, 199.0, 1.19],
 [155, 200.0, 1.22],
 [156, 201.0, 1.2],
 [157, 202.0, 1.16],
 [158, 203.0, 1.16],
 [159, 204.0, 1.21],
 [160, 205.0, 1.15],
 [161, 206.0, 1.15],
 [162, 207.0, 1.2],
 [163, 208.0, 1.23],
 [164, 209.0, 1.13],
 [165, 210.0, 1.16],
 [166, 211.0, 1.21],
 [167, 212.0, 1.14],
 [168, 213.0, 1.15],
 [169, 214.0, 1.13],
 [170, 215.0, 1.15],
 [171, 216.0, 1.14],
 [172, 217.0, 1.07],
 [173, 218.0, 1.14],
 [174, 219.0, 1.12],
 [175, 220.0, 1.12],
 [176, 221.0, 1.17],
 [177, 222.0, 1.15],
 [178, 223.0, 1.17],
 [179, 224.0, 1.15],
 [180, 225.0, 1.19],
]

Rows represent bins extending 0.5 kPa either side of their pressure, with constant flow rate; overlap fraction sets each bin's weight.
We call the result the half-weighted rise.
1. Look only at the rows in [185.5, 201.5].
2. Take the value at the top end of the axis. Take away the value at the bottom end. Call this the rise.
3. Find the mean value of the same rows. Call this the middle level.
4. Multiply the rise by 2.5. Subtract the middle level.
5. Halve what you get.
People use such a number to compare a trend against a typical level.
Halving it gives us -0.68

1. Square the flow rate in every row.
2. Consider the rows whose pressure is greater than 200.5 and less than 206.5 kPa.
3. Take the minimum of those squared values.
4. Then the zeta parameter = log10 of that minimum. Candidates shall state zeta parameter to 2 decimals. 0.12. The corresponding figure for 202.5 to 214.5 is 0.11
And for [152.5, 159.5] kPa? -0.05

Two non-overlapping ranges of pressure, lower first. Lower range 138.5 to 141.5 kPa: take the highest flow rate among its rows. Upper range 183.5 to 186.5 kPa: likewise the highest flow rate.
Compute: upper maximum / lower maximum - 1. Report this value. 0.39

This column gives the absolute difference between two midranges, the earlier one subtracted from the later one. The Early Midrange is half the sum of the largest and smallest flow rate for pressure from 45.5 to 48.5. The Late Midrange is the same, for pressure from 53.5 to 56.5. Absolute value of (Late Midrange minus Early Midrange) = 0.074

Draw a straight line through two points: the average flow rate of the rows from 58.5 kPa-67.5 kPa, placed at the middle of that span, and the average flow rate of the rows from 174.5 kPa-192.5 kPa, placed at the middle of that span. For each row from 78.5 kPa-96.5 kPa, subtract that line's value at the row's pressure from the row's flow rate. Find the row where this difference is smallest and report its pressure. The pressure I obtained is 95.0 kPa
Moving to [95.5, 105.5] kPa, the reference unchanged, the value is 103.0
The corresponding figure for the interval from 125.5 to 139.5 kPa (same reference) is 139.0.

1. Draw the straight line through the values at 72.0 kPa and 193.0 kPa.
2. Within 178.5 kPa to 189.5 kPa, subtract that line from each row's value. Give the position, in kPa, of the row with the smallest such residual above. 189.0 kPa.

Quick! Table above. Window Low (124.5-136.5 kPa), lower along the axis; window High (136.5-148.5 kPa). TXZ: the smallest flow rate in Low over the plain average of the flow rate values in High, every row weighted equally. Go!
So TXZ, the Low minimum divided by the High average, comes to 0.93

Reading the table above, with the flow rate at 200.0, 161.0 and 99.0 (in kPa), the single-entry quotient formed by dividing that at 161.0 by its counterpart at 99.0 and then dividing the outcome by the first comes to 0.73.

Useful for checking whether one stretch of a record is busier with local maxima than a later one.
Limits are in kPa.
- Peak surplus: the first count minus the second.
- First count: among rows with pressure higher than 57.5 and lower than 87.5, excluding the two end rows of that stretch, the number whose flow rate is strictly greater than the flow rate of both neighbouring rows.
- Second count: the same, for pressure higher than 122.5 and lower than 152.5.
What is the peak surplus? -2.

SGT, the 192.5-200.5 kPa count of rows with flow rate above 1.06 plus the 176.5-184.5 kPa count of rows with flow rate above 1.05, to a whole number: 16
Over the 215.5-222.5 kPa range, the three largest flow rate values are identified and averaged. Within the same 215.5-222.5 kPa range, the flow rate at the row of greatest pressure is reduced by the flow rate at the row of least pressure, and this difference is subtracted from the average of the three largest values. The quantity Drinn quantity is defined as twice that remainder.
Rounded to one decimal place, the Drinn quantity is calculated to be 2.3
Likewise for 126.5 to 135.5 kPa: 2.2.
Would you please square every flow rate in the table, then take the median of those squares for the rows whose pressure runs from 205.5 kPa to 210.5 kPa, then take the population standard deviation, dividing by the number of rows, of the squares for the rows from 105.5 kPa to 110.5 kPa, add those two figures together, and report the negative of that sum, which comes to -1.39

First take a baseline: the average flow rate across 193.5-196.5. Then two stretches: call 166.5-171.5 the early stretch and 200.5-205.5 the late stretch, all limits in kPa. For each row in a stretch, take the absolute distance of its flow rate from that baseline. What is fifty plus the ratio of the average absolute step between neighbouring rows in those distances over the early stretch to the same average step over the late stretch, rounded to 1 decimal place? 50.3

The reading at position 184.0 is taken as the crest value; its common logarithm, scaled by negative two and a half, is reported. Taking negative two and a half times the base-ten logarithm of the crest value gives -0.28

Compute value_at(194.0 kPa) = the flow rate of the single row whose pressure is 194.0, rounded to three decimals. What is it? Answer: 1.170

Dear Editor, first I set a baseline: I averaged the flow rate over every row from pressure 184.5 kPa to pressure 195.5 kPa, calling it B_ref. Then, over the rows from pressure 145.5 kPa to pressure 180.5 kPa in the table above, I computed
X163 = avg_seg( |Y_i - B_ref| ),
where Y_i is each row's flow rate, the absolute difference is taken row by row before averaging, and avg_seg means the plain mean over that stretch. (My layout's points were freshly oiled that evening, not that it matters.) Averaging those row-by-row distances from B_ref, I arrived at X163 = 0.14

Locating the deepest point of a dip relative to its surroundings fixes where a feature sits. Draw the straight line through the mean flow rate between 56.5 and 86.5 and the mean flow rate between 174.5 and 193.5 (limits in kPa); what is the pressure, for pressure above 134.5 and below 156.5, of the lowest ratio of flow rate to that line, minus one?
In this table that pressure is 139.0 kPa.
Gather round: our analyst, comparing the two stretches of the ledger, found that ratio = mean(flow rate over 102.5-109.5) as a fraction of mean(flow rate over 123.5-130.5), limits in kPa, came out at 1.08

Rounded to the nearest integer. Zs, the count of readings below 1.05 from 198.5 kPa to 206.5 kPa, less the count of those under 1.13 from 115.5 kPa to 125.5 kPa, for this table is -10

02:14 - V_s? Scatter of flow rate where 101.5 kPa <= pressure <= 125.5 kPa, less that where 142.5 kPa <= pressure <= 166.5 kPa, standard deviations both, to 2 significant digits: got -0.015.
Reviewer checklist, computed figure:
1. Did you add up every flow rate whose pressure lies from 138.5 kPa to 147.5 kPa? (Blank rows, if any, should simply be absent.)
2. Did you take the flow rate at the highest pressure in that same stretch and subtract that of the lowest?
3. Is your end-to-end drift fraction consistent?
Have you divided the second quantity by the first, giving 0.011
